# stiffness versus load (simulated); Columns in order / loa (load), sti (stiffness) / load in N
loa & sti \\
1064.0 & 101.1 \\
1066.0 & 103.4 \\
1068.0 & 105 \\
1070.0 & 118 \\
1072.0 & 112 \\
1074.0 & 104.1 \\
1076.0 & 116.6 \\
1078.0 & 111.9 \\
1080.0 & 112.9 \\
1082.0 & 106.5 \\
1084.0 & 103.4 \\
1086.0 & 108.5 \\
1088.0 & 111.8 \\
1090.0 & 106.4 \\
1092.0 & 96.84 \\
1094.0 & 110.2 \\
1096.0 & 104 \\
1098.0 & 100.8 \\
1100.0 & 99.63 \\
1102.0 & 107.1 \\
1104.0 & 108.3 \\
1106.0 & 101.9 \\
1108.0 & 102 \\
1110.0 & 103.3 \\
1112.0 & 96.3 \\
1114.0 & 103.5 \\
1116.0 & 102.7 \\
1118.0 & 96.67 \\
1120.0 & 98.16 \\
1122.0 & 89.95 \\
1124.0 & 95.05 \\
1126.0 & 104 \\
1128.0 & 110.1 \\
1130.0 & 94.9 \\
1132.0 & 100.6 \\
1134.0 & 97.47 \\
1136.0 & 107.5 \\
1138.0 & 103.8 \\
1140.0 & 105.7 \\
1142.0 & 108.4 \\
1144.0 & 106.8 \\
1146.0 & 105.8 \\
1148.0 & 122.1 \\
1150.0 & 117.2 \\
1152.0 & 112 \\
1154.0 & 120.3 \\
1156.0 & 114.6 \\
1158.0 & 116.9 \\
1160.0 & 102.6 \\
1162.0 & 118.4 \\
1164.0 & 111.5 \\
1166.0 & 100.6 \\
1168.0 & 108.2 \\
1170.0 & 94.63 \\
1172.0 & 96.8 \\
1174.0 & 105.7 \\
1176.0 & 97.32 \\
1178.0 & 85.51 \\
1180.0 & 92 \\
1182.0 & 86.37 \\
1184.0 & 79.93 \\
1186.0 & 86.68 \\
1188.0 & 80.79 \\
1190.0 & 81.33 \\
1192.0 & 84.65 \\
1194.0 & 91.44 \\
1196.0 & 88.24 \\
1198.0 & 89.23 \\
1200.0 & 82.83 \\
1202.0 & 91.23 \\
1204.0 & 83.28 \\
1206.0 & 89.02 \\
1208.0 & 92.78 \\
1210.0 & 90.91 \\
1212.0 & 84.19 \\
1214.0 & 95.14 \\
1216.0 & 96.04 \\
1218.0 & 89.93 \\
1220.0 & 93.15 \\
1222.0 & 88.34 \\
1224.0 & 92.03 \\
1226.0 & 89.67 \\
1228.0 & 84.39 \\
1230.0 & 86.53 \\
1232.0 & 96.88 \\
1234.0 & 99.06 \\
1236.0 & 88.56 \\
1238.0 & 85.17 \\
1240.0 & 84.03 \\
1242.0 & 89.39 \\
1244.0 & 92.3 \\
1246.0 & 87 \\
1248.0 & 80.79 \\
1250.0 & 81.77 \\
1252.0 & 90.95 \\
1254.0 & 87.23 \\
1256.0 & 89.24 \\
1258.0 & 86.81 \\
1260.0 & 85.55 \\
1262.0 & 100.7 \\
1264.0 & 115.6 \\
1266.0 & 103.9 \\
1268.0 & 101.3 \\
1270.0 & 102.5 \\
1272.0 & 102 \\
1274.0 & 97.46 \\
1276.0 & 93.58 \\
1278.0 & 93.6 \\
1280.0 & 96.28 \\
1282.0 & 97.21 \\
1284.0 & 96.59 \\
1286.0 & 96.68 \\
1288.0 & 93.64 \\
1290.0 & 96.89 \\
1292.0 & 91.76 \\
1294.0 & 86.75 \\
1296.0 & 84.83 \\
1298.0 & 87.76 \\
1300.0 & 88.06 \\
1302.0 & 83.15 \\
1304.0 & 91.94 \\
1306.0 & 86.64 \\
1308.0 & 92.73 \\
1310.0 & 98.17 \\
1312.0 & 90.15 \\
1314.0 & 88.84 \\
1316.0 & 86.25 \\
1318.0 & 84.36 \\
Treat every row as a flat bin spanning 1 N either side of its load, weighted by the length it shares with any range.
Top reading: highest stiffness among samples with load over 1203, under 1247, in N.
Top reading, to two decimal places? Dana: 99.06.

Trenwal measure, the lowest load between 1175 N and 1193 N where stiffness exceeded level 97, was 1176.0 N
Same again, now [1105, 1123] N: 1106.0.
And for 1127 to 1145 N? 1128.0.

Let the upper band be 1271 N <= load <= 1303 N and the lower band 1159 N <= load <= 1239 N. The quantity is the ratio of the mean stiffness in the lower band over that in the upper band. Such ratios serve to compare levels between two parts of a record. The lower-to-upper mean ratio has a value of 0.99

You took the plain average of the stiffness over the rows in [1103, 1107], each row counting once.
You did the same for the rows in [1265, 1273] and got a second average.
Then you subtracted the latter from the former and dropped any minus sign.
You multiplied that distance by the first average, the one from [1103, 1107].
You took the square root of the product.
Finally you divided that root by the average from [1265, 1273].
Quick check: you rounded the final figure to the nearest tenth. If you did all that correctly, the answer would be 0.2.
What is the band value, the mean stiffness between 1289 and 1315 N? 90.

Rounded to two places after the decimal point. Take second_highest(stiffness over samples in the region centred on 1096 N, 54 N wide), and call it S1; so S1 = 116.60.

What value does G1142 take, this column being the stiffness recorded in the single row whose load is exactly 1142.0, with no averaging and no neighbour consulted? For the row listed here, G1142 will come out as 108.4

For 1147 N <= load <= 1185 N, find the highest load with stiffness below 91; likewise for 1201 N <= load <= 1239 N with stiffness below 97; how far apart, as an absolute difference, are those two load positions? 54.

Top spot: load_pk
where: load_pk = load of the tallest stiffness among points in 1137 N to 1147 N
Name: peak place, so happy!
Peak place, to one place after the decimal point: 1142.0 N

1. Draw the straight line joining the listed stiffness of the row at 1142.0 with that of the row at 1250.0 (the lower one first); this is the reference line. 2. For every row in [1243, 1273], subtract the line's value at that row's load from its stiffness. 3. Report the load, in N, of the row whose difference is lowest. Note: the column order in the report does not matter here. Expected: 1248.0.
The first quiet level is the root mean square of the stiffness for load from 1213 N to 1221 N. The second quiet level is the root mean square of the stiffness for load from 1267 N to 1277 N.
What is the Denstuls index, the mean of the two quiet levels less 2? 95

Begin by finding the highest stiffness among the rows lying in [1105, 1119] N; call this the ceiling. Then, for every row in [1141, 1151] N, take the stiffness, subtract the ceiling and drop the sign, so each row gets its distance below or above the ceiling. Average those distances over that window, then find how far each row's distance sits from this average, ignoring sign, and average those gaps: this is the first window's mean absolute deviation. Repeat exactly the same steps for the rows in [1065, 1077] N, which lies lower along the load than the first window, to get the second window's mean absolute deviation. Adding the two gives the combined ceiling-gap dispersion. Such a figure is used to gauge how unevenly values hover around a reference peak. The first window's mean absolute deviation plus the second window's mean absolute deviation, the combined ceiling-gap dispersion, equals 11.7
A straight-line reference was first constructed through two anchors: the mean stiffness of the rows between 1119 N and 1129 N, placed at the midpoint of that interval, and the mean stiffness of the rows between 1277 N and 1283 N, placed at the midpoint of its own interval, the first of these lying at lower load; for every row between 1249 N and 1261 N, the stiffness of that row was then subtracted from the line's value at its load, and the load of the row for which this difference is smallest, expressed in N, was 1252.0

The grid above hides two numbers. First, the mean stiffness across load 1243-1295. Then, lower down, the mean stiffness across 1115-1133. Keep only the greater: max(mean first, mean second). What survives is 99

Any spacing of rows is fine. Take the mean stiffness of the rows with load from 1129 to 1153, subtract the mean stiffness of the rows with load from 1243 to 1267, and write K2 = 15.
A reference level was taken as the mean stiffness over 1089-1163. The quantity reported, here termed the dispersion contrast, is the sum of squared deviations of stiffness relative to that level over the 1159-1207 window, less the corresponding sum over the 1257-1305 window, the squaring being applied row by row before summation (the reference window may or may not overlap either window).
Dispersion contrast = 2245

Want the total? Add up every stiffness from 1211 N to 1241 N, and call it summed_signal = 1353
